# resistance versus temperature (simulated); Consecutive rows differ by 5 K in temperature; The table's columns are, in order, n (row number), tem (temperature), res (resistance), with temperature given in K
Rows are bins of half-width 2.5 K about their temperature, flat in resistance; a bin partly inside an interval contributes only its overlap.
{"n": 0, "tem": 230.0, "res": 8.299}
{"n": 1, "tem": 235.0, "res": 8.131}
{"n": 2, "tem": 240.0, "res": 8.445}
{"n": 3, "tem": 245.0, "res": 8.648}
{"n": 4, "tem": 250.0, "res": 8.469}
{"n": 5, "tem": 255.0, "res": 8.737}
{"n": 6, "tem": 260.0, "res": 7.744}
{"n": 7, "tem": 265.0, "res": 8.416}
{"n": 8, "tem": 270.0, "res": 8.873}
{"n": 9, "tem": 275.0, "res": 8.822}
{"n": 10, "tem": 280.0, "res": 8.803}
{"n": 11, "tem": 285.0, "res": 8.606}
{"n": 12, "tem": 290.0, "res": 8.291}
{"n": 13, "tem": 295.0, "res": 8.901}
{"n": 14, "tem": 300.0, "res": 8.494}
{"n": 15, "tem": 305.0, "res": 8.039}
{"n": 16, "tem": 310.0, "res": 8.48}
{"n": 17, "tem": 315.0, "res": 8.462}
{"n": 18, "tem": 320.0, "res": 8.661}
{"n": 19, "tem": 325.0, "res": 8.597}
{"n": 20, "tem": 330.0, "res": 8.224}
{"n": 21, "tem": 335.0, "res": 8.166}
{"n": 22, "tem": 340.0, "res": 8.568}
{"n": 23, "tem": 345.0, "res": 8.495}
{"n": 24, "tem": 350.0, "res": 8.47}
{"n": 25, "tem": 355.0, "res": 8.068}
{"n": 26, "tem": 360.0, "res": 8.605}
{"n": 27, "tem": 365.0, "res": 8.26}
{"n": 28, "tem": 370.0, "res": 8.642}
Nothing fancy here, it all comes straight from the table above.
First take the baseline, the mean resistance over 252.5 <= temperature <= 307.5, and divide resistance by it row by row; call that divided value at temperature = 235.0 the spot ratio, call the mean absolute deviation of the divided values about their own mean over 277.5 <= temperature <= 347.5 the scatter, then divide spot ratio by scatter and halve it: 22.8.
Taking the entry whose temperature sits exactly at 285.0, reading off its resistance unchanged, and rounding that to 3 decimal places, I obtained 8.606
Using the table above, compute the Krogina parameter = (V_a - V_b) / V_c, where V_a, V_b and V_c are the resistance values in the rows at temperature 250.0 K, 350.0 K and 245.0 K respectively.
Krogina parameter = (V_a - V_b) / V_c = 0.00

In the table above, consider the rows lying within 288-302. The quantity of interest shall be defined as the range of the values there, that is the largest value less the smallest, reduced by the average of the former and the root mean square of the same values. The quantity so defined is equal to -3.98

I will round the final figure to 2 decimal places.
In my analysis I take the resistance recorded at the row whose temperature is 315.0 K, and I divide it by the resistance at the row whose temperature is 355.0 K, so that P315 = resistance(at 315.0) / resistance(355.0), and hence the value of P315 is 1.05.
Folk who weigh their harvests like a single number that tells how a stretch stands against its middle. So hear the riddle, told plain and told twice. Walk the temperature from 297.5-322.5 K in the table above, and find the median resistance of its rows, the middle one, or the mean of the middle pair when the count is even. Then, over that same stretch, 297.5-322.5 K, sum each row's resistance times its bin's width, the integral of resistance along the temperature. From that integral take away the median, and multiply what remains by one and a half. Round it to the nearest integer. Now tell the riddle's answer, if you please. 303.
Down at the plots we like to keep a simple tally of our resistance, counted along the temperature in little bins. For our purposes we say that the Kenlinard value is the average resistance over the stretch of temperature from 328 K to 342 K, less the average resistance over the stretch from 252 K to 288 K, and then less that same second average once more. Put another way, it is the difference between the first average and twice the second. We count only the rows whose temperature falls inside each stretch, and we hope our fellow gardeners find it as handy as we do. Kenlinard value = -8.82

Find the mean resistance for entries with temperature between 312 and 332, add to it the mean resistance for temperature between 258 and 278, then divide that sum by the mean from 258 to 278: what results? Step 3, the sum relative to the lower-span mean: 2.00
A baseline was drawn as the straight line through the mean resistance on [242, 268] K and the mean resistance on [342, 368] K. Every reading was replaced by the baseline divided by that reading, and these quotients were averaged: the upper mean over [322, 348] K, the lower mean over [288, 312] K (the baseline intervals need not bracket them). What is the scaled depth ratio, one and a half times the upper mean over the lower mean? 1.50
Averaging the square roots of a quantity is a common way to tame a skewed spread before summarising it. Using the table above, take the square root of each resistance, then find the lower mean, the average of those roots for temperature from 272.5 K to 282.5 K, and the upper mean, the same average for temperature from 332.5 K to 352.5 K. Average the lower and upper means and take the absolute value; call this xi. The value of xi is 2.94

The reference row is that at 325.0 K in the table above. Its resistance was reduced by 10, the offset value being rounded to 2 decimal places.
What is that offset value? -1.40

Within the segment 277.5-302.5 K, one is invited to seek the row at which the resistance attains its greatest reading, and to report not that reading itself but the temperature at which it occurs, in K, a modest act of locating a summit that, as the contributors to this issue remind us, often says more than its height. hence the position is 295.0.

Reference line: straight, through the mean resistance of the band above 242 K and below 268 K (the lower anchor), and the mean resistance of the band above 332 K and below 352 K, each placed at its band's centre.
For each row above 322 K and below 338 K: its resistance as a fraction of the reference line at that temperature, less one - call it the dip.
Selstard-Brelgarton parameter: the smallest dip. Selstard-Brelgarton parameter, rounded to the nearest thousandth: -0.030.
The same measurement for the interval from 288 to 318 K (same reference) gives -0.045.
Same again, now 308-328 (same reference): 0.005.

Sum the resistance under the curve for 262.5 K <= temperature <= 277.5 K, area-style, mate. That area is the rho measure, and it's 131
